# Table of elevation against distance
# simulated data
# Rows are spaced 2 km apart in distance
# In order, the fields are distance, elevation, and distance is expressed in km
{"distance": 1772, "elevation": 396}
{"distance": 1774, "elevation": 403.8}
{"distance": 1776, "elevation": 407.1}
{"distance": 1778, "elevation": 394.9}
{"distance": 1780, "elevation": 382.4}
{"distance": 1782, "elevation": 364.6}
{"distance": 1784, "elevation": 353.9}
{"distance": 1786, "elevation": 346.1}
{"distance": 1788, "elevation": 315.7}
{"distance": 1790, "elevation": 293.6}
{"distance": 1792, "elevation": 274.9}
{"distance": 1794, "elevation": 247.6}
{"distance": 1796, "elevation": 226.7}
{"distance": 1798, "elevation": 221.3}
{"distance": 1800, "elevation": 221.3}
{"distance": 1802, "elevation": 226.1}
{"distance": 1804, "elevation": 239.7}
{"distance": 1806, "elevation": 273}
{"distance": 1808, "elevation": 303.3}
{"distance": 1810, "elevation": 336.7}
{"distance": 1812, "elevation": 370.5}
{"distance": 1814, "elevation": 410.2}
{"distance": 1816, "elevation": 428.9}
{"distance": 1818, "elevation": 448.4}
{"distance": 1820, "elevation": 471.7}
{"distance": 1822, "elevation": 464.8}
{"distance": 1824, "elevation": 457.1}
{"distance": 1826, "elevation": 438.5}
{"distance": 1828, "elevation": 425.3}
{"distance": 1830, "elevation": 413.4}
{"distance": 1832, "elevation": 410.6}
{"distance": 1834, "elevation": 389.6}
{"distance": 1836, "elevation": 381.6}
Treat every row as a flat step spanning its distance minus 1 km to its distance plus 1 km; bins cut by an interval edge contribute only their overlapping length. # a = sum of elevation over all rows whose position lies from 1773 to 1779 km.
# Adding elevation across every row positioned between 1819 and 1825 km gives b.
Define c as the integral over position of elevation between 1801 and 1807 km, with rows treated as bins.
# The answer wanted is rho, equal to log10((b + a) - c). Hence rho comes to 3.0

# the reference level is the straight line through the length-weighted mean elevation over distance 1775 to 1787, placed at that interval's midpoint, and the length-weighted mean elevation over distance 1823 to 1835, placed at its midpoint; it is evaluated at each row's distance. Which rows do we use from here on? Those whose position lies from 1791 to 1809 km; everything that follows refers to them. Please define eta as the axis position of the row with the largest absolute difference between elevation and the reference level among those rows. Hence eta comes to 1800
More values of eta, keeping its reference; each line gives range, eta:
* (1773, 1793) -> 1792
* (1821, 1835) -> 1822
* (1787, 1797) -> 1796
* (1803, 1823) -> 1804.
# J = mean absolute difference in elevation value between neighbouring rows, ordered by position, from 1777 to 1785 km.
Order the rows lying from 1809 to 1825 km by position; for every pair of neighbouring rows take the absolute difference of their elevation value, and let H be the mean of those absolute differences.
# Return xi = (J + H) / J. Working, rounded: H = 21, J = 14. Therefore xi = 2.6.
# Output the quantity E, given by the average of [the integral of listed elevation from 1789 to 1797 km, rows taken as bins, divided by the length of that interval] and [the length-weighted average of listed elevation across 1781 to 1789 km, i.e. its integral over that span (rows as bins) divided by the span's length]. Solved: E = 303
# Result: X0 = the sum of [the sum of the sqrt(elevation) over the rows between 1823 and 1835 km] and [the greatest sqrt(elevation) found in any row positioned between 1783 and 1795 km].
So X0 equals 142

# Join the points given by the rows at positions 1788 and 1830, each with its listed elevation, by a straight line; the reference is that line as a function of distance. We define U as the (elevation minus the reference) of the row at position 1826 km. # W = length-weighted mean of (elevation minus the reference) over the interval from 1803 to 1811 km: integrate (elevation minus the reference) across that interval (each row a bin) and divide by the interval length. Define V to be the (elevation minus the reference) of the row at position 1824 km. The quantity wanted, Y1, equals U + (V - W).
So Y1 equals 164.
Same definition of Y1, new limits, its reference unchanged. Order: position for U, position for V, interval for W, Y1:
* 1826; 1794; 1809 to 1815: -49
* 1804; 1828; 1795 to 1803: 21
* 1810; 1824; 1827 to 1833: 24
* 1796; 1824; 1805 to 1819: -46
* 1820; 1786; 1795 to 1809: 220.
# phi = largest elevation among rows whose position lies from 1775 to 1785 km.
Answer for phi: 407.1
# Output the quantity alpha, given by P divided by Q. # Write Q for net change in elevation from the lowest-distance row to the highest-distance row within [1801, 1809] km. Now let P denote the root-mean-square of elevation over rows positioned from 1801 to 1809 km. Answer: 3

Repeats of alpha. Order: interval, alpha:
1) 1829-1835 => -17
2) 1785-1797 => -2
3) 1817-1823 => 28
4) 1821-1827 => -17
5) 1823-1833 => -9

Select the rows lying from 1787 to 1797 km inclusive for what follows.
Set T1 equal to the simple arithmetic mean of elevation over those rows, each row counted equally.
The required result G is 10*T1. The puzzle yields 2717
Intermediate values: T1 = 272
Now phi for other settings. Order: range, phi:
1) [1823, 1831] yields 457.1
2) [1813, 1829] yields 471.7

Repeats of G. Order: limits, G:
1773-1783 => 3906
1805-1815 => 3387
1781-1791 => 3348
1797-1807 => 2363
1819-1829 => 4515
